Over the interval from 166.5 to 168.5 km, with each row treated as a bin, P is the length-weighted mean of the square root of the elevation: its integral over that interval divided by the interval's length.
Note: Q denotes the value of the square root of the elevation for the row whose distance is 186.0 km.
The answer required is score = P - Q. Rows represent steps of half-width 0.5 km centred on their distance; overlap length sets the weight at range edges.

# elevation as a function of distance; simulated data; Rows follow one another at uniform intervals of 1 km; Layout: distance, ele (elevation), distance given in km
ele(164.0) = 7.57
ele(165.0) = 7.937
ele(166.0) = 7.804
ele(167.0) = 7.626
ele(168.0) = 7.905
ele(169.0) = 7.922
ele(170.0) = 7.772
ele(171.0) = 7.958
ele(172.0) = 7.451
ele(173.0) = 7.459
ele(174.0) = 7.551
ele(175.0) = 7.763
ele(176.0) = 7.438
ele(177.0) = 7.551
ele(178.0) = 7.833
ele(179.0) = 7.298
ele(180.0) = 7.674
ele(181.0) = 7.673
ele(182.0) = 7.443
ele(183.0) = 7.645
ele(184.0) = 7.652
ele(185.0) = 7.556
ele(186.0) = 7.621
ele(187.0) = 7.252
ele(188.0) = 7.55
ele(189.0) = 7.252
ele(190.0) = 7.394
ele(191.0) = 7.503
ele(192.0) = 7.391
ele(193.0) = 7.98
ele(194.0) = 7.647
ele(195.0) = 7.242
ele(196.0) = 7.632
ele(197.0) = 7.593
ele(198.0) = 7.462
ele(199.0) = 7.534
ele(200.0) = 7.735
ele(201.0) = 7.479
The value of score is 0.03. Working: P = 2.787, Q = 2.76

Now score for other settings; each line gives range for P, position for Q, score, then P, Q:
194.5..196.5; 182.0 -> 0.00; 2.727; 2.73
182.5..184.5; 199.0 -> 0.02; 2.766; 2.74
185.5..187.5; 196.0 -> -0.04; 2.727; 2.76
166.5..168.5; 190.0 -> 0.07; 2.787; 2.72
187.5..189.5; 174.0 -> -0.03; 2.720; 2.75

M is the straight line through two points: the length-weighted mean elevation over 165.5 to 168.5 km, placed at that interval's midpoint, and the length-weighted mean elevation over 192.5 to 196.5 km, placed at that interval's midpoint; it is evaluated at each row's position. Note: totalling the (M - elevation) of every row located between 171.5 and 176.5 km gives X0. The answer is 1.0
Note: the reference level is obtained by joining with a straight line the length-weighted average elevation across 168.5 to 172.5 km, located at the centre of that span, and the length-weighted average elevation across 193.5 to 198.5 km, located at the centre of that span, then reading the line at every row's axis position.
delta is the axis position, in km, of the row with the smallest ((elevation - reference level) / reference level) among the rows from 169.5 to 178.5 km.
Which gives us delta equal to 172.0 km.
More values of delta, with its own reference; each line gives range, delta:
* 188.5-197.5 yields 189.0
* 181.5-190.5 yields 187.0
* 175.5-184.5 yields 179.0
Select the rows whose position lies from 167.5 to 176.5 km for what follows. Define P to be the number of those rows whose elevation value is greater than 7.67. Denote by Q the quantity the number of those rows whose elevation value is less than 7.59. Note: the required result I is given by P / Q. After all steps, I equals 1.25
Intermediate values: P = 5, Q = 4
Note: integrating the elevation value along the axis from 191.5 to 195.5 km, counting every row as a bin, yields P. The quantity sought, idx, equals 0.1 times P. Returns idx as 3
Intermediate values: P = 30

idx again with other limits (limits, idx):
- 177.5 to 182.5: 4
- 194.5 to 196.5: 1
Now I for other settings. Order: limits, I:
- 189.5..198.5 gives 0.20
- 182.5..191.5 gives 0.00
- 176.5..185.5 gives 0.75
